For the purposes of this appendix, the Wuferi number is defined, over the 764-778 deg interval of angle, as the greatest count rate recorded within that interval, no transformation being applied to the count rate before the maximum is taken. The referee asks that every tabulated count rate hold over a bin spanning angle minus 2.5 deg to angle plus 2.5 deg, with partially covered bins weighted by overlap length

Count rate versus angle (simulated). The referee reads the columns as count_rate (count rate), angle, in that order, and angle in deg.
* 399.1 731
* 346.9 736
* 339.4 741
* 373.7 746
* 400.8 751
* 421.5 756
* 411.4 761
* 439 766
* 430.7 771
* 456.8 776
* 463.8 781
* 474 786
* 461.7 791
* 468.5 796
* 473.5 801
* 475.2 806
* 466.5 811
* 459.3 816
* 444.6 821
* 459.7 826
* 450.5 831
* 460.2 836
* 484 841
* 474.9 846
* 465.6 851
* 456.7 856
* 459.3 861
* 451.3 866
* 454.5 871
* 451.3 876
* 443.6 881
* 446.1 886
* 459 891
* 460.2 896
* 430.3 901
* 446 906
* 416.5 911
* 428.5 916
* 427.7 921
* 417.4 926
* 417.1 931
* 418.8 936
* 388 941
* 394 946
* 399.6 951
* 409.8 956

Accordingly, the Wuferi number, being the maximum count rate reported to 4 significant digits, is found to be 456.8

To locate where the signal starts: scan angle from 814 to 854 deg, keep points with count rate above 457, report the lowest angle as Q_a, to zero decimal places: 816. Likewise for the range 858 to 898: 861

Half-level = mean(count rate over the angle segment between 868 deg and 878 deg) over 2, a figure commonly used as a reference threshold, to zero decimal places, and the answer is 226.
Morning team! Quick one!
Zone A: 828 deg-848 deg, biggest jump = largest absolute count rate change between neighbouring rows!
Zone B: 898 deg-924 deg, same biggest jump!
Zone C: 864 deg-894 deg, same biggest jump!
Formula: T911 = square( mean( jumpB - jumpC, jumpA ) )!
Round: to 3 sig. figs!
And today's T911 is 408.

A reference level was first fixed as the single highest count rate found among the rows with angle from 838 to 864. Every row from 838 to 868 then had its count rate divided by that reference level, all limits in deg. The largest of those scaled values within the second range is 1.00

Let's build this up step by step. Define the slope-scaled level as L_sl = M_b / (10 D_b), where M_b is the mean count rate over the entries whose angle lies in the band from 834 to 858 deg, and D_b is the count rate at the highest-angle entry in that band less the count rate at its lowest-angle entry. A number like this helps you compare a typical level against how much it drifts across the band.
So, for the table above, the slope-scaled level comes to -13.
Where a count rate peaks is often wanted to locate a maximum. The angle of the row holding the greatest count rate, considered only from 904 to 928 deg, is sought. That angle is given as 906 deg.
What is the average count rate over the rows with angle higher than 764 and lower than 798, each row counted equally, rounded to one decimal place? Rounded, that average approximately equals 456.4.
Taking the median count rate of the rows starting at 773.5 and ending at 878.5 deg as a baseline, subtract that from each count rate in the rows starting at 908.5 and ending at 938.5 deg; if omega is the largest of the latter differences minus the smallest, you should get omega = 12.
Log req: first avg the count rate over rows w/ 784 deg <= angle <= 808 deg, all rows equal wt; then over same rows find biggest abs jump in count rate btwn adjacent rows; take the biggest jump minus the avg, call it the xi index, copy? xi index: -458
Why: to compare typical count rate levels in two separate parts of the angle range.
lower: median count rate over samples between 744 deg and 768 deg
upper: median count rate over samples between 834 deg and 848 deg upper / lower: 1.15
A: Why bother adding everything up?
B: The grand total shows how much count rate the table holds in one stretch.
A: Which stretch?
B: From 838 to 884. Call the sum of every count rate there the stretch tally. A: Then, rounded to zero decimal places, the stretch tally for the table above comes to 4141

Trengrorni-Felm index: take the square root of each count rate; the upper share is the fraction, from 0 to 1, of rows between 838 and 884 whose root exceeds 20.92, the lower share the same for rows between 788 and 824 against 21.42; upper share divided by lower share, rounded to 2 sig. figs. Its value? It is 1.2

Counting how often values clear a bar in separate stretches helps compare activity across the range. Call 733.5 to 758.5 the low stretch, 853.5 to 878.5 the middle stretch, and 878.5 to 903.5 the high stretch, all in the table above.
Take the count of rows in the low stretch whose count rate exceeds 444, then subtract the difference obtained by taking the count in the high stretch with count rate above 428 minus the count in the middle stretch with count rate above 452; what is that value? -2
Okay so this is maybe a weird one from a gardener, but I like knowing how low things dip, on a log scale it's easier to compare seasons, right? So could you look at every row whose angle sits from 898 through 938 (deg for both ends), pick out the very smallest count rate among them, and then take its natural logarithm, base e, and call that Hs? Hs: 6.03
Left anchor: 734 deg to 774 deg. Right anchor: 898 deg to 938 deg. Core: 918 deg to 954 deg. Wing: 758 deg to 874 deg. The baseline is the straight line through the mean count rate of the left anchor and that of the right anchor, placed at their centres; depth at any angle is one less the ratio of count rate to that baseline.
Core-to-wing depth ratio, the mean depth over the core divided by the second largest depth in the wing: -0.6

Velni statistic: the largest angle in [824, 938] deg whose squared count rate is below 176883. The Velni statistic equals 936 deg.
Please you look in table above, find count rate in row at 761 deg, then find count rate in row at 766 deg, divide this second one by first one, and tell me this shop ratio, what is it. 1.07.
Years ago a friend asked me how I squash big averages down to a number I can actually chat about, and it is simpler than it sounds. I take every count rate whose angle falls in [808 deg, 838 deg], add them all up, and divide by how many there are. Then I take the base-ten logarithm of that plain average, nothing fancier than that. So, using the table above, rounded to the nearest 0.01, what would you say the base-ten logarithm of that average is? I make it 2.66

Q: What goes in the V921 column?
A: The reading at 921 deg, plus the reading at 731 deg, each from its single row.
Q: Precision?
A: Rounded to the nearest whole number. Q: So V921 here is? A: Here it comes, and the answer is 827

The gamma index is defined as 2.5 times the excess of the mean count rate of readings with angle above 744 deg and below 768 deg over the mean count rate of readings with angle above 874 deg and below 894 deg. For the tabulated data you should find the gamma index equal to -102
